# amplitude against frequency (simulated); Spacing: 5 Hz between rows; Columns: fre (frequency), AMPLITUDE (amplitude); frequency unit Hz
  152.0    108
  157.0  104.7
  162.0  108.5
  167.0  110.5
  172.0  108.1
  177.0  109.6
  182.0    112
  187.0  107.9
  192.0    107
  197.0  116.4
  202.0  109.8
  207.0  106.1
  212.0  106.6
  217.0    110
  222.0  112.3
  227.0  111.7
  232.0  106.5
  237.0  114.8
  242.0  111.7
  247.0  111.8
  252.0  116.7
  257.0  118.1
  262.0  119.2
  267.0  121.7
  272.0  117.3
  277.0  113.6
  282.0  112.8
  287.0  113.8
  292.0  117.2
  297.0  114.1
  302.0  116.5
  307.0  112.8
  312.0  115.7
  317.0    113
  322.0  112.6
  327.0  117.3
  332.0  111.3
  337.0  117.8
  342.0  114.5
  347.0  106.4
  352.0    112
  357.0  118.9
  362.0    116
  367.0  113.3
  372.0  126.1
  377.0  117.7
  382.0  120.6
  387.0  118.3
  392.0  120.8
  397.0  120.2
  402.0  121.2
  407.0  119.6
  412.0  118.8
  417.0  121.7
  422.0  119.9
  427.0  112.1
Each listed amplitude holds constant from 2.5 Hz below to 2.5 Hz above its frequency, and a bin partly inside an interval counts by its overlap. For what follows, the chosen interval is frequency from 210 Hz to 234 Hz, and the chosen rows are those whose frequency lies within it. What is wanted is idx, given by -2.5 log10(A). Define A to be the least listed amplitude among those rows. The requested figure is -5.07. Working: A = 106.5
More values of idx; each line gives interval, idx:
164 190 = -5.08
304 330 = -5.13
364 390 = -5.14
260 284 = -5.13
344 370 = -5.07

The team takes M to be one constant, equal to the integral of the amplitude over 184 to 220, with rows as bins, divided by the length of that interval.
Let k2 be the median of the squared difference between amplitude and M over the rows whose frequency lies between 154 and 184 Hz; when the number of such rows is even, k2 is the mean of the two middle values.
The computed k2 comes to 1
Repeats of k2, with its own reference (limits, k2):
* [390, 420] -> 128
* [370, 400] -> 126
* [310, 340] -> 28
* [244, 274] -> 72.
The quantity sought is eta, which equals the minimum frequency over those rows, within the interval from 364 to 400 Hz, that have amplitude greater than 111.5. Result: 367.0 Hz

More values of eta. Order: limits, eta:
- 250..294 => 252.0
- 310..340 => 312.0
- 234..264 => 237.0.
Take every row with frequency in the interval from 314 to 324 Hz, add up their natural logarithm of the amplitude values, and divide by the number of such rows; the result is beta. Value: 4.73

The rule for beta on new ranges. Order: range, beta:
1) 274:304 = 4.74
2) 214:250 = 4.71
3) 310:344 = 4.74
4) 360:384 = 4.78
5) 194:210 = 4.71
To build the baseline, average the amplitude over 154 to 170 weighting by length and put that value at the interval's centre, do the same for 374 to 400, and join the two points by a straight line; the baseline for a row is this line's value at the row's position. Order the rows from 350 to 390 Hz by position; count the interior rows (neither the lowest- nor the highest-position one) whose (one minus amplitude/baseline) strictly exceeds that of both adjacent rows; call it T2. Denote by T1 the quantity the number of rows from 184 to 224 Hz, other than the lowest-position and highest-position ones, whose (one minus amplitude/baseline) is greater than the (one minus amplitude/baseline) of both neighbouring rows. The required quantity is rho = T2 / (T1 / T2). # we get 2.0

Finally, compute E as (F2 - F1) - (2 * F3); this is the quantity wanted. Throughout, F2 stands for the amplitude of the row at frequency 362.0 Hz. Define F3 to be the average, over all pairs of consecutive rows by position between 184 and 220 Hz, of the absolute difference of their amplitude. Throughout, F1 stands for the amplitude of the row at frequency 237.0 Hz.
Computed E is -7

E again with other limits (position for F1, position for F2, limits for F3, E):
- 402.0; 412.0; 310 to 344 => -10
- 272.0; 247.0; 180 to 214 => -14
